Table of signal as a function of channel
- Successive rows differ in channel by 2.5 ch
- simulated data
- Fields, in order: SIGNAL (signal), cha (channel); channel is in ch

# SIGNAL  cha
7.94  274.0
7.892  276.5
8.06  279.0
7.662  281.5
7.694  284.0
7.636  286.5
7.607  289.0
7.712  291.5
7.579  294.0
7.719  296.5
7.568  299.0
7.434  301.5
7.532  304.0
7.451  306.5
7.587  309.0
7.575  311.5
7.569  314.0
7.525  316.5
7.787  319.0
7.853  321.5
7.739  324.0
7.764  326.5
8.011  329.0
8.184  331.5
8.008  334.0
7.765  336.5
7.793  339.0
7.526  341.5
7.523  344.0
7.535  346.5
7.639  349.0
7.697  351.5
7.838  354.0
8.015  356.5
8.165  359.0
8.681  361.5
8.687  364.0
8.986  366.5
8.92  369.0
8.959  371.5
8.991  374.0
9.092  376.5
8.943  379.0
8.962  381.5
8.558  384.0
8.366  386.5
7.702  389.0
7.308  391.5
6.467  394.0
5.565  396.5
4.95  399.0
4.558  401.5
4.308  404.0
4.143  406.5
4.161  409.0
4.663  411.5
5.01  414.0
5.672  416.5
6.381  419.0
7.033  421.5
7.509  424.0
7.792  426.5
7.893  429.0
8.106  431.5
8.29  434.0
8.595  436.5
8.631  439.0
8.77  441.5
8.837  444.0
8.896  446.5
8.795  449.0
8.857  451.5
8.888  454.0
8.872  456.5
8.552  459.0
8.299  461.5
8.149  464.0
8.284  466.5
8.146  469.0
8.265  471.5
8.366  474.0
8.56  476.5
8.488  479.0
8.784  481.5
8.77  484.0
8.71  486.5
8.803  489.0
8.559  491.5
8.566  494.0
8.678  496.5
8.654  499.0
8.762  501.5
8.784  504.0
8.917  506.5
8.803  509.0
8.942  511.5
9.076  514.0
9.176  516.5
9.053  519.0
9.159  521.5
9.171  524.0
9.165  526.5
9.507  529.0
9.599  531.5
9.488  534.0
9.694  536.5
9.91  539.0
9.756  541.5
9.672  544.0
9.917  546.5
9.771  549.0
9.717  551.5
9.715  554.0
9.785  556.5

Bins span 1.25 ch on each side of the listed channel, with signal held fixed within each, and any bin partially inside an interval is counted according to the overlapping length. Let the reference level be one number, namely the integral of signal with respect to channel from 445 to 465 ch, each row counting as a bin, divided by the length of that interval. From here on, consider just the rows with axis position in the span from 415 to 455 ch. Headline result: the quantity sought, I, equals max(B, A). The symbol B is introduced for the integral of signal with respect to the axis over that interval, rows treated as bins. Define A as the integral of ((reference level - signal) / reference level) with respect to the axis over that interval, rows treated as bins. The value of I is 321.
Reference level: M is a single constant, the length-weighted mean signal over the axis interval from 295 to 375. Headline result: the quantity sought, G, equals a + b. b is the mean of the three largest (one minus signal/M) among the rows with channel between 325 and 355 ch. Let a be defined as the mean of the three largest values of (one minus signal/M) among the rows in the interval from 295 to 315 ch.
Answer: 0.1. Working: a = 0.06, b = 0.1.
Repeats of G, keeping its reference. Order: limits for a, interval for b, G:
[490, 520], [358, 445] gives 0.4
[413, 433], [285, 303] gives 0.3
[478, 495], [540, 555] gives -0.3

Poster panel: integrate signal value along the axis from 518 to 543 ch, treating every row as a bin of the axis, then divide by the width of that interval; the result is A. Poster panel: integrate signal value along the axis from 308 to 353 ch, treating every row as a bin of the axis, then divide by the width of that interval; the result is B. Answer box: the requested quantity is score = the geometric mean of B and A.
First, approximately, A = 9.46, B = 7.73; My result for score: 8.5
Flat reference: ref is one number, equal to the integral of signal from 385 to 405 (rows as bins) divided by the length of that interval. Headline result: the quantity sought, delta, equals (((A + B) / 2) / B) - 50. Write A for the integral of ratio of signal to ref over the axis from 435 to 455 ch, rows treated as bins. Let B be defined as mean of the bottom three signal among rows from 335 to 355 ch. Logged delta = -47.6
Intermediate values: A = 28.3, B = 7.5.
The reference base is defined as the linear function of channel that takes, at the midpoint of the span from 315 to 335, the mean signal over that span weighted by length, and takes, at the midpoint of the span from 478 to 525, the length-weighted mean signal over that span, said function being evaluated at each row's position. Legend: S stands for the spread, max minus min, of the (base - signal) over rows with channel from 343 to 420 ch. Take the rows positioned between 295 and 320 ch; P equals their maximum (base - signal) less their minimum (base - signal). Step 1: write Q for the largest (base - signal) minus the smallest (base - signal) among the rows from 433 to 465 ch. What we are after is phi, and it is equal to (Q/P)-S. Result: -2.5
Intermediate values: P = 0.3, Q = 0.84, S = 5.1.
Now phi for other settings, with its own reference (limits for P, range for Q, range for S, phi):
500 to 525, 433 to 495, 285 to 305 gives 2.3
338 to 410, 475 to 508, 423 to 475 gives -1.2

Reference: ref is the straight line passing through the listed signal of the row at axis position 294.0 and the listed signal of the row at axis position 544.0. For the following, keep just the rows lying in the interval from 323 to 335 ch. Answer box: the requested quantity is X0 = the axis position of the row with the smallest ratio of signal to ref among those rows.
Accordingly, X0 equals 324.0 ch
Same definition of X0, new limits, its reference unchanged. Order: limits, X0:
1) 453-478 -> 469.0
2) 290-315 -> 306.5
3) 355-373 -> 356.5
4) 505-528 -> 509.0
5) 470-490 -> 471.5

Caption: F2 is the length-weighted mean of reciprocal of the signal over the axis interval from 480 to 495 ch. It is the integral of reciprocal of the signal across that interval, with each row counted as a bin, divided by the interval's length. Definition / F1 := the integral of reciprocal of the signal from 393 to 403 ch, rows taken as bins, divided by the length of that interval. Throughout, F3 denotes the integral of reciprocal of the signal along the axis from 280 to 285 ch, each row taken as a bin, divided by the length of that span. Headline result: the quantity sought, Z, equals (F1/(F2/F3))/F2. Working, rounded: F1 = 0.19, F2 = 0.115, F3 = 0.130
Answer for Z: 1.9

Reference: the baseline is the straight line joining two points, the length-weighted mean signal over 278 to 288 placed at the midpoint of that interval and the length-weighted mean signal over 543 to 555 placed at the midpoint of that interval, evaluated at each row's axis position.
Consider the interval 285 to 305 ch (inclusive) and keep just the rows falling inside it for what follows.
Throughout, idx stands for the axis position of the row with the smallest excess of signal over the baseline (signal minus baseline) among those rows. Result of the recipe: 301.5 ch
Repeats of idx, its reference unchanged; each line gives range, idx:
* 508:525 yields 509.0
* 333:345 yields 344.0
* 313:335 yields 316.5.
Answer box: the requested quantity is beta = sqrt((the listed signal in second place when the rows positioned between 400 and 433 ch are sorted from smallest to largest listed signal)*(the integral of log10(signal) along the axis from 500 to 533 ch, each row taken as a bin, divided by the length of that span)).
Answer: 2.00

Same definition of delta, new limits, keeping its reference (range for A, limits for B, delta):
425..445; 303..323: -47.7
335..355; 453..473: -48.0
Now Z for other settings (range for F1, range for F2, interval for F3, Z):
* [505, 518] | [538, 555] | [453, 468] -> 1.3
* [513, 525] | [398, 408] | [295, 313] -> 0.3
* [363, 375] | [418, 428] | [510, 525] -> 0.6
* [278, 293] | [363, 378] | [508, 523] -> 1.1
